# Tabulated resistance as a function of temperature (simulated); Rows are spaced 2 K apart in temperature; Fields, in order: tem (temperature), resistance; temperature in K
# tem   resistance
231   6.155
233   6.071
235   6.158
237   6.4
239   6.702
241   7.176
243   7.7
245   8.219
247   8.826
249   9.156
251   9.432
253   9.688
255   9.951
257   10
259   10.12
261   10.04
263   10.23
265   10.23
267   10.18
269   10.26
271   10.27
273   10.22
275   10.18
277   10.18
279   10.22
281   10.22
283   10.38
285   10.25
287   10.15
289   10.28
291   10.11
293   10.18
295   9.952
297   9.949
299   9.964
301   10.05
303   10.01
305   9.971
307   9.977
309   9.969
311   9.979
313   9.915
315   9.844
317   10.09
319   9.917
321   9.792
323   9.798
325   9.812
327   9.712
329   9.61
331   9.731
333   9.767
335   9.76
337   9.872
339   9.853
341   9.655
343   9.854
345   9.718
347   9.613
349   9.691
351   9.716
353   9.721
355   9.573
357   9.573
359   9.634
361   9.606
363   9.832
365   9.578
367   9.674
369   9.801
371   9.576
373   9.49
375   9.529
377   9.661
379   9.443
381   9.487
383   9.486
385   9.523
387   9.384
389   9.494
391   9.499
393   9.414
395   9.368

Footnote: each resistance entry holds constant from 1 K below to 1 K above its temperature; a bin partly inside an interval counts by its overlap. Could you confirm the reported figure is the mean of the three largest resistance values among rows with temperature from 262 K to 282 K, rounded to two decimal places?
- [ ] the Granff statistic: 10.25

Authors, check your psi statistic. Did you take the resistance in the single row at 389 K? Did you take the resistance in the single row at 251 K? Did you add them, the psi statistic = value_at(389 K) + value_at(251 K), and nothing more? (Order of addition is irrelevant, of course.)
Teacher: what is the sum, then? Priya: 18.9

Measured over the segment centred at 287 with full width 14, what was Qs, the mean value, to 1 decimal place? 10.2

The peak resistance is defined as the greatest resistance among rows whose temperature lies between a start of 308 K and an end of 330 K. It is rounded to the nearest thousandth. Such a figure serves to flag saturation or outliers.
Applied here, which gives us 10.090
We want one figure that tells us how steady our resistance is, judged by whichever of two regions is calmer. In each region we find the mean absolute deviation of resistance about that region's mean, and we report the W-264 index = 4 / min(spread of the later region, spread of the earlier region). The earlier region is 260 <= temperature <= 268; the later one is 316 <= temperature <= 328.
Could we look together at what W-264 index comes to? 62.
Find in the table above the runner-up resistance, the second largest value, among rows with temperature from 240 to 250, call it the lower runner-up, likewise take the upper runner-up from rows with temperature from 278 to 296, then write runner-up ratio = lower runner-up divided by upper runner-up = 0.86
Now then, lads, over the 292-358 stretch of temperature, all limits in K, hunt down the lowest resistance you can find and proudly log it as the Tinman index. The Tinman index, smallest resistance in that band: 9.573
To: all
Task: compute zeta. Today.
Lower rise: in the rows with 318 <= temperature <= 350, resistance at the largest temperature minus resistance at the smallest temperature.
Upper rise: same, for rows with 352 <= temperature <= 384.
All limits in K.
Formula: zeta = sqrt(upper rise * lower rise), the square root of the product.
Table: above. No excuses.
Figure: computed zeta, 0.23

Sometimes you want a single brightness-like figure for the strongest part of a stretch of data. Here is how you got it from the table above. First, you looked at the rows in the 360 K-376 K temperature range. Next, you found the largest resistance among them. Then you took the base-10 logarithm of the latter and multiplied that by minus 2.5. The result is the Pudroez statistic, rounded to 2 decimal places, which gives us -2.48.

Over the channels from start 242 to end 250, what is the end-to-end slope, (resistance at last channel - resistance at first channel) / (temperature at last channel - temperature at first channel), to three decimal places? 0.243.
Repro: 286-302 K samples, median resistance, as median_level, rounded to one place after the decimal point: 10.1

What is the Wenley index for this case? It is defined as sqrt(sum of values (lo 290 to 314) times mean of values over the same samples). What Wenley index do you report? 34.6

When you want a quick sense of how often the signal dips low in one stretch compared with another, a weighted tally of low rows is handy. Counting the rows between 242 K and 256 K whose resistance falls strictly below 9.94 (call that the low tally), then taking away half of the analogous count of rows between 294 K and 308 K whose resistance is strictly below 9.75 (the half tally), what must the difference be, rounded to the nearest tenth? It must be 6.0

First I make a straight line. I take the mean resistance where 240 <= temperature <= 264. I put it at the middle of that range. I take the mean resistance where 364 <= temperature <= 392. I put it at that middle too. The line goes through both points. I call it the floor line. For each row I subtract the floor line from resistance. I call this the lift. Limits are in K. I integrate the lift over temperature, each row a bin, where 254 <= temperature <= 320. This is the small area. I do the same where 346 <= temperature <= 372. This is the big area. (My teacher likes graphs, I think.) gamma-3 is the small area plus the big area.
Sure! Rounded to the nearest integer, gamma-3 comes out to 57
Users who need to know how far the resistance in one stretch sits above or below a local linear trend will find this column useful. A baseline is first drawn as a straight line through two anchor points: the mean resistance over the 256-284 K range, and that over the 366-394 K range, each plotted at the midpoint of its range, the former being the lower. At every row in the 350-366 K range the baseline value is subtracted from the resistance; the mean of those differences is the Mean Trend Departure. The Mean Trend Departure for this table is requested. -0.011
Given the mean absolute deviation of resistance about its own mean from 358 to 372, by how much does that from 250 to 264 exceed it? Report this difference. 0.12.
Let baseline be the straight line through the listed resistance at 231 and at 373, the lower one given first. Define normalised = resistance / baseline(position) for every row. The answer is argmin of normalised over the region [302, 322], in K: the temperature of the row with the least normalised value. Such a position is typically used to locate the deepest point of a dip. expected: 321 K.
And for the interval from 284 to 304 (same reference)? 303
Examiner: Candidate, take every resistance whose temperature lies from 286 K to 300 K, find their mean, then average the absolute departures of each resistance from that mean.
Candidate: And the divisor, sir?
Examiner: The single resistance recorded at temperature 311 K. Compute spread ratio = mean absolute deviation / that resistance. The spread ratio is 0.011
